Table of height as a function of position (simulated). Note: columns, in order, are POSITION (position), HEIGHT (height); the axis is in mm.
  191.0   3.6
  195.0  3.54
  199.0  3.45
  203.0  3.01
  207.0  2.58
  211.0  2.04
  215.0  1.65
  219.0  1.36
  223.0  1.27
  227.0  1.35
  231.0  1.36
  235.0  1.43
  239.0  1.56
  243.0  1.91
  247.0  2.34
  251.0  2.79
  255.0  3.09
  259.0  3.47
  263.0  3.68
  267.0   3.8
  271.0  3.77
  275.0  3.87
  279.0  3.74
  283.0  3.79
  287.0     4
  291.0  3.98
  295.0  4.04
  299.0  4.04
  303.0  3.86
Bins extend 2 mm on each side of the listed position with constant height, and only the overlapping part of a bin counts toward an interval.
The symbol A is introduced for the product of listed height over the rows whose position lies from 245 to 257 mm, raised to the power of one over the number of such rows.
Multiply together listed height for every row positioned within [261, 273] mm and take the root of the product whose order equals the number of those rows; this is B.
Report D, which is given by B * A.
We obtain 10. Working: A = 2.7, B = 3.7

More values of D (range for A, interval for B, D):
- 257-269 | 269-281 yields 14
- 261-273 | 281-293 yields 15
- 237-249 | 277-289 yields 7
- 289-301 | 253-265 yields 14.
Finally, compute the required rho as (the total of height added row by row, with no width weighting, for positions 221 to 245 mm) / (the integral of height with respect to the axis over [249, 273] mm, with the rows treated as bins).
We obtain 0.11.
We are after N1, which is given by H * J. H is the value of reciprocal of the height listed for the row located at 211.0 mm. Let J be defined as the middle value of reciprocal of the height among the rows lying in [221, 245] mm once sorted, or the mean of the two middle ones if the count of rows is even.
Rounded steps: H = 0.490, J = 0.72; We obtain 0.35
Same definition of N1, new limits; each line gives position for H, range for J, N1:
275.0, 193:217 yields 0.09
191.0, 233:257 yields 0.13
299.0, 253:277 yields 0.07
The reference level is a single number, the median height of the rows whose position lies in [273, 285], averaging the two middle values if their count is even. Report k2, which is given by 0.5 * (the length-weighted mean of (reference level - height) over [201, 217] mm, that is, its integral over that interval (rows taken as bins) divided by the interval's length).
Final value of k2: 0.7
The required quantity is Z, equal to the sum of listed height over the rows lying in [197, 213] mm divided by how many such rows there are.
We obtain 2.8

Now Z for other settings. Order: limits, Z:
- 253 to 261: 3.3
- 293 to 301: 4.0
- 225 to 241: 1.4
